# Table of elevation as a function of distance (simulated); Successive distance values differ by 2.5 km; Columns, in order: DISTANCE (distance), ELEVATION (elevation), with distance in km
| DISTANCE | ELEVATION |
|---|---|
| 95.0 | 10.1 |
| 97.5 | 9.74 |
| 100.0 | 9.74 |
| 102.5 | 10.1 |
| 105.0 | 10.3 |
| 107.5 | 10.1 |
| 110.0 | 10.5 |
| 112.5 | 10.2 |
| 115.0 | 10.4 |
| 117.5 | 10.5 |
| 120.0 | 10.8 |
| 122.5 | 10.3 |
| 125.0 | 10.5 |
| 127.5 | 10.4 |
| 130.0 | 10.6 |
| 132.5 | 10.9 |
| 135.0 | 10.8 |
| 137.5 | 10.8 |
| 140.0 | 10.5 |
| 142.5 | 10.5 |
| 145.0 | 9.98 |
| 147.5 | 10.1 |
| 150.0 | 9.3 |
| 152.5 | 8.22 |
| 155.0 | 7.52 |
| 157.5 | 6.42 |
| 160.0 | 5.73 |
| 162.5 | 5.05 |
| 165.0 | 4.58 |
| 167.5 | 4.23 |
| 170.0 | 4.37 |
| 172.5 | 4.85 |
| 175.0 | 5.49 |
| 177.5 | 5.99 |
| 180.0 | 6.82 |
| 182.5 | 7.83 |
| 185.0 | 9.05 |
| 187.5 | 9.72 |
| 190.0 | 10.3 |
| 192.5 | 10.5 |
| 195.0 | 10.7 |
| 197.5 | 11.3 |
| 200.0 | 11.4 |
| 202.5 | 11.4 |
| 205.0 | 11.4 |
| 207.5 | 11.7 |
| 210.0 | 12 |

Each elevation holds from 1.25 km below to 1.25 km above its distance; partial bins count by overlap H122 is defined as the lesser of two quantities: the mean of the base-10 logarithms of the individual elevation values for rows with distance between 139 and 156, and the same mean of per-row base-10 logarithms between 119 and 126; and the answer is 0.97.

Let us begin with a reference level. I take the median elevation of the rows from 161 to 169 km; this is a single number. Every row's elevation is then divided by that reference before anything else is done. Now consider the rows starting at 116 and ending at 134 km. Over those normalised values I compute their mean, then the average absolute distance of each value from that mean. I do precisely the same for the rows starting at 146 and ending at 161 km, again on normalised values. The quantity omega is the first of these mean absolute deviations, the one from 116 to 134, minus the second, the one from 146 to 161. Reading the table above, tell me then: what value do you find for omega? -0.25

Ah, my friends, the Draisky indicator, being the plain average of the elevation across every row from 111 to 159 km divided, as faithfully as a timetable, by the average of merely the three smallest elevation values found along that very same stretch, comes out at 1.34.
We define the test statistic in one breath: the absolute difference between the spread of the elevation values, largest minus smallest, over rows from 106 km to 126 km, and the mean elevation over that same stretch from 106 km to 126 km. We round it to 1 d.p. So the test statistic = 9.7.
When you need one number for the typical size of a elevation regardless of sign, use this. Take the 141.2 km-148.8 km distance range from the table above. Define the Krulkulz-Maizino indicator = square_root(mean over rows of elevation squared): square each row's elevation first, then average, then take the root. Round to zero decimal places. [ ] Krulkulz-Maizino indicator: 10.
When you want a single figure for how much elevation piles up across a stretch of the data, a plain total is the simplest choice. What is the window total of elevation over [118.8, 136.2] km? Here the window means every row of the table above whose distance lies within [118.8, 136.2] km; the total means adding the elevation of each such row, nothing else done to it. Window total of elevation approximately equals 74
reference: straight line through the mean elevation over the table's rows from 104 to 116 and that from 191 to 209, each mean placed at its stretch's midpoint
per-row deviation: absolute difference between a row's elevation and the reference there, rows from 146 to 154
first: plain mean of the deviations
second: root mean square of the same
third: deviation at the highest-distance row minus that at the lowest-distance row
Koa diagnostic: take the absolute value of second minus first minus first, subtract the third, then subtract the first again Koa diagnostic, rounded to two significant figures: -2.1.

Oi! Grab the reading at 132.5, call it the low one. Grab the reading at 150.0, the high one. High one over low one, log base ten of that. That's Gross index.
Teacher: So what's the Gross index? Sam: -0.1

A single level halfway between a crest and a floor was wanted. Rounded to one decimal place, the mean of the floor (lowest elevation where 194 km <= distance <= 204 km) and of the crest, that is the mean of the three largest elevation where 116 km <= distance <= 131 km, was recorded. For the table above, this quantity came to 10.7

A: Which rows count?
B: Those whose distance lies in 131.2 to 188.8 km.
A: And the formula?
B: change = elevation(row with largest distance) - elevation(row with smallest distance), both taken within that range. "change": -1.2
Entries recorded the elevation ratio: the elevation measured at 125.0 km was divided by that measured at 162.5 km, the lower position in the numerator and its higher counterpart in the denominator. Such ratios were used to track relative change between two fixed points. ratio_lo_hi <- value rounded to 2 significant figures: 2.1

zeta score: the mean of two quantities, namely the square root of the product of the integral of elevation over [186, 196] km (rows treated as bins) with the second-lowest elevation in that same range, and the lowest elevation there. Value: 21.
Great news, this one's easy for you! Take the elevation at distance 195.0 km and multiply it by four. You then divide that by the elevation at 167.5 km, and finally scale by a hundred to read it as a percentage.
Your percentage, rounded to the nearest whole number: 1012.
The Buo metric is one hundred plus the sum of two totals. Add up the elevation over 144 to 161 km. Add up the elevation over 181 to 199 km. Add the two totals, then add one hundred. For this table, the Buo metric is 227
